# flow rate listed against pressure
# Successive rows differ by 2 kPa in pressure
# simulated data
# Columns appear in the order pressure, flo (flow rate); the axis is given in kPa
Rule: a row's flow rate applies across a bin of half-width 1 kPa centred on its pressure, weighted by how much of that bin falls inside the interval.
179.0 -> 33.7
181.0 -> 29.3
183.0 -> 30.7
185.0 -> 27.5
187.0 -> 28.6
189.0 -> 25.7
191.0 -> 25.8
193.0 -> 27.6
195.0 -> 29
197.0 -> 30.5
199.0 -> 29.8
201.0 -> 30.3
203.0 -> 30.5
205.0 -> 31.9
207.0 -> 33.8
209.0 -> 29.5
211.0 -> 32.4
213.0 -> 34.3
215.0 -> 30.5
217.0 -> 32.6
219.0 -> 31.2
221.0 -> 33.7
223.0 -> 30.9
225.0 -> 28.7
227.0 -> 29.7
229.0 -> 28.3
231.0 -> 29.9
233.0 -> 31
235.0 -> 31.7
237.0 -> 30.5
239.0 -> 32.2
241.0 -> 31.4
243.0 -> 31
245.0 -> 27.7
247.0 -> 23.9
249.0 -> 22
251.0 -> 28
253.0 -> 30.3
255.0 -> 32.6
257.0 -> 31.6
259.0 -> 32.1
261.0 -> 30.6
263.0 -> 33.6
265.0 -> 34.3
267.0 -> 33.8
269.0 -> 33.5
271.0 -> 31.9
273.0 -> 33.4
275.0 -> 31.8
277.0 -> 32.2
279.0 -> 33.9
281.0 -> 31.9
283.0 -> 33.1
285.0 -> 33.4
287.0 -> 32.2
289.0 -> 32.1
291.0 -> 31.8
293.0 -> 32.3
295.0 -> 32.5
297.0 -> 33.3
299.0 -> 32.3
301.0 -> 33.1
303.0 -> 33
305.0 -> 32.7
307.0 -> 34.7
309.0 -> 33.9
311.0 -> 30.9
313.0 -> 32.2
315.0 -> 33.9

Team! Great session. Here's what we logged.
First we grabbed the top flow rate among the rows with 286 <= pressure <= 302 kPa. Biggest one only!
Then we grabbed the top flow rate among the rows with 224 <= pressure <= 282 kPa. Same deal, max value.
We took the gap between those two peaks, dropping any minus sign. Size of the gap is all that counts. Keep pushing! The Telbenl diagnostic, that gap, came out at 1.0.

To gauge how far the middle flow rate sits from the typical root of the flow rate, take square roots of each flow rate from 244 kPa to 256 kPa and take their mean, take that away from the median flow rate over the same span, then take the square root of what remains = 4.76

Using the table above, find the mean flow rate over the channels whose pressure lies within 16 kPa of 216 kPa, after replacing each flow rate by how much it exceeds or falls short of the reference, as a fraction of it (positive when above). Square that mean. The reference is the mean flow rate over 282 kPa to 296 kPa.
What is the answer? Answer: 0.0017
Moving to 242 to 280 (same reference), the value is 0.0022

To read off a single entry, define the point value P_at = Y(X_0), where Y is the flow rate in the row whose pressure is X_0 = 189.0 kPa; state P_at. 25.7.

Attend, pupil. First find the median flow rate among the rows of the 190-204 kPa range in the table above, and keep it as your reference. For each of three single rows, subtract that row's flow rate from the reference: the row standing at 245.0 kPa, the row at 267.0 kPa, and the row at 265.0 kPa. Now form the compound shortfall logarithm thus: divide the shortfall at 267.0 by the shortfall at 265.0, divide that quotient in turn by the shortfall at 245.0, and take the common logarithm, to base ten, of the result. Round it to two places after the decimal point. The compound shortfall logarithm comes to -0.37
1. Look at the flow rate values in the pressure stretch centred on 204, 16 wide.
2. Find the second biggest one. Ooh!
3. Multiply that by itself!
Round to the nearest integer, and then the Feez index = 1050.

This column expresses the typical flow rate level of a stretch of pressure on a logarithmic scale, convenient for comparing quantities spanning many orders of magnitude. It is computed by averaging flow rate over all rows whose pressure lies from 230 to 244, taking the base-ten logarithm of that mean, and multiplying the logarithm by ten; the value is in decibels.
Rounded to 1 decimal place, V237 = 14.9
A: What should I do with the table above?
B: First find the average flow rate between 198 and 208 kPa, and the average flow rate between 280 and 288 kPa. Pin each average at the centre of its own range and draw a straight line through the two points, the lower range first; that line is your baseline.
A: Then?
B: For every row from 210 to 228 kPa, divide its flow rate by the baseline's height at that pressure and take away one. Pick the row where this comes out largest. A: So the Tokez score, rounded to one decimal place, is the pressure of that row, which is 213.0 kPa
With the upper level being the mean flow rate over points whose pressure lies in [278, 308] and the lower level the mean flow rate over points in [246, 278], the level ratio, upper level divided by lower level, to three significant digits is 1.06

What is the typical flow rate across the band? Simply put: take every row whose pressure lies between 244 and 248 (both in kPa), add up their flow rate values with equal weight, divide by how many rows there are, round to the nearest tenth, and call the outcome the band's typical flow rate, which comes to 25.8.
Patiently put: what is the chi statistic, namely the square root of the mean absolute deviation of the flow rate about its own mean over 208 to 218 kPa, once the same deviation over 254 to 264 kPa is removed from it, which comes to 0.83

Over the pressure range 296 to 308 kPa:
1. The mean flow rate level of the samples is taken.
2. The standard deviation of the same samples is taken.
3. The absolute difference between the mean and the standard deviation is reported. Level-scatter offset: 32.4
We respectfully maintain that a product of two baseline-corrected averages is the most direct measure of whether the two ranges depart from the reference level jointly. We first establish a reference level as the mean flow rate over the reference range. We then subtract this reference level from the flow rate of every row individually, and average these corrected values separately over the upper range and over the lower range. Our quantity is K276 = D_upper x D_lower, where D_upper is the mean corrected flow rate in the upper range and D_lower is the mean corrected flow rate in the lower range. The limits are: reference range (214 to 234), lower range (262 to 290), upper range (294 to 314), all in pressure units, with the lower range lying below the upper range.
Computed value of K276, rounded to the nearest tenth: 5.1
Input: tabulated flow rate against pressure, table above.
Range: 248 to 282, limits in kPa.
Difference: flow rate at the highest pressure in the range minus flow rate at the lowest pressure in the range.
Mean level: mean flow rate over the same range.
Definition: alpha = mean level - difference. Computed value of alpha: 21.7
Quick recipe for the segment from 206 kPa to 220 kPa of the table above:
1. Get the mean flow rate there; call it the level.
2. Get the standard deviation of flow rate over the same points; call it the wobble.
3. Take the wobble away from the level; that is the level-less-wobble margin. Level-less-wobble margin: 30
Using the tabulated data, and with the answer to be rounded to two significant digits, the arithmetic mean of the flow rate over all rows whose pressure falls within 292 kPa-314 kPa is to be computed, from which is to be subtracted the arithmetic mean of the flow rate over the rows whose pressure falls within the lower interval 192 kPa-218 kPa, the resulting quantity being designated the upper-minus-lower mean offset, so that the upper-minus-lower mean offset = 1.8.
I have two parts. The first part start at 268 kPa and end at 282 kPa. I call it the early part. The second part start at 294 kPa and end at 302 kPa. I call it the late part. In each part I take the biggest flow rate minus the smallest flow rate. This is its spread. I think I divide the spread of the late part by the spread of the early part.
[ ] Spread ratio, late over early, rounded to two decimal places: 0.48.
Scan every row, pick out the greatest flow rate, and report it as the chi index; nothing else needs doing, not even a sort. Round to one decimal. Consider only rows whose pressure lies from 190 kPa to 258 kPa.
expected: 34.3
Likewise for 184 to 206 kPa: 31.9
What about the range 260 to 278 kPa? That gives 34.3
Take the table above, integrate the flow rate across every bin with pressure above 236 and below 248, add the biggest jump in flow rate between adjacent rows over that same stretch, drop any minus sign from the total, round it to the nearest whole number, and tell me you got 357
